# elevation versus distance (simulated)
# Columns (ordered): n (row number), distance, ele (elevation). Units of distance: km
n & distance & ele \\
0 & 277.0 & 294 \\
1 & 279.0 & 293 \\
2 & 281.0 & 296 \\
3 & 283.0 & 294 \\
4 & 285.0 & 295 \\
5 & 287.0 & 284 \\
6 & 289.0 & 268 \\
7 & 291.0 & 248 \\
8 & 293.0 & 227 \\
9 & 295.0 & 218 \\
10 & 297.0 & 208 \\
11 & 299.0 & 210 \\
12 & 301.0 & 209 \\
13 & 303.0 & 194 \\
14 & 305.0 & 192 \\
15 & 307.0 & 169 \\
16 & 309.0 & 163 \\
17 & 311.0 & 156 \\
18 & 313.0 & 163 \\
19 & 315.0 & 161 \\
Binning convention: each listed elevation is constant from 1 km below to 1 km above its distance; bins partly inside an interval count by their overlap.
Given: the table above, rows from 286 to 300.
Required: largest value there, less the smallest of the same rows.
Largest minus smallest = 76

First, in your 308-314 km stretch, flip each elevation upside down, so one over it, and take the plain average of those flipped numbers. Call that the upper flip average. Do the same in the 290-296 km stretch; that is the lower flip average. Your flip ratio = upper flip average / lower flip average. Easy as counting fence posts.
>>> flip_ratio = 1.43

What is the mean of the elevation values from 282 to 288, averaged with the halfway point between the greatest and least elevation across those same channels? 290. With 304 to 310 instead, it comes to 176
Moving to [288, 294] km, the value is 248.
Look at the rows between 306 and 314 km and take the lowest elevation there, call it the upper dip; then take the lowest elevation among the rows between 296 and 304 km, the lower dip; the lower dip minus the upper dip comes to 38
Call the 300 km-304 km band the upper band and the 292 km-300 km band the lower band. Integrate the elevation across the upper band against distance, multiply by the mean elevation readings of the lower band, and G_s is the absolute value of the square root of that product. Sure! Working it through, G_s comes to 417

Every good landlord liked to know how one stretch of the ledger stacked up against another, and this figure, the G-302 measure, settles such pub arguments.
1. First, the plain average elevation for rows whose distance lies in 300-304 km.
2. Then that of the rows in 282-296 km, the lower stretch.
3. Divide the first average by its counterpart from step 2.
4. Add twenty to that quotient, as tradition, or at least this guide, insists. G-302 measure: 20.8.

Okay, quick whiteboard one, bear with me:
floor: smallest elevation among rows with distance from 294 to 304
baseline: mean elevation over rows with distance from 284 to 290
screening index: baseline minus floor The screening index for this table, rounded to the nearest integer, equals 88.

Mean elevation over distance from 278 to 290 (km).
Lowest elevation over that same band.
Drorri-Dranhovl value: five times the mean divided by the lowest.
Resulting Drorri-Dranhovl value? 5.38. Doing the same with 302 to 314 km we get 5.54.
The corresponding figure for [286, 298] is 5.82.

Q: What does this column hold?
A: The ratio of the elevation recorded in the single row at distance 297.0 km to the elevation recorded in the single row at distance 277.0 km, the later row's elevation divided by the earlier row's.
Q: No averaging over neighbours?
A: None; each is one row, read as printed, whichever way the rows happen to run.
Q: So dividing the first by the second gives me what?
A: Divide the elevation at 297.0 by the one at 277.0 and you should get 0.707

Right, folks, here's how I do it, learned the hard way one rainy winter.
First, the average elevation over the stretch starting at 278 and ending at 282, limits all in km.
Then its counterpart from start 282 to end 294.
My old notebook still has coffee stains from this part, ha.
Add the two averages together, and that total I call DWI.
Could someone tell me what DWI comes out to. 564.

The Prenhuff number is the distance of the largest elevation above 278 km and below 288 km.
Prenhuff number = 281.0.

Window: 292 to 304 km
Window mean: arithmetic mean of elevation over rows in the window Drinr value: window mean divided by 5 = 42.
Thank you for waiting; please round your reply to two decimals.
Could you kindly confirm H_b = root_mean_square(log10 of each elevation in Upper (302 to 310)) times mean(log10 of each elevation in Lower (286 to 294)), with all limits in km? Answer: 5.43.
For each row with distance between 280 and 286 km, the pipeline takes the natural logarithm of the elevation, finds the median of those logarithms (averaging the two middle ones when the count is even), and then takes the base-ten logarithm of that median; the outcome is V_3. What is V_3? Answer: 0.755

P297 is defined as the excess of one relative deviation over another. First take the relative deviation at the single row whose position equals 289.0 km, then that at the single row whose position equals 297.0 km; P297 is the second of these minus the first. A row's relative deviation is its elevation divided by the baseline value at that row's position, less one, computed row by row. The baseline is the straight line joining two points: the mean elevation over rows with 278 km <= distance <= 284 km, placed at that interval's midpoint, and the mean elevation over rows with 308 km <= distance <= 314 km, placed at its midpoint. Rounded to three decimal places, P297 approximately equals -0.103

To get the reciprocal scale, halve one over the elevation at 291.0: 0.0020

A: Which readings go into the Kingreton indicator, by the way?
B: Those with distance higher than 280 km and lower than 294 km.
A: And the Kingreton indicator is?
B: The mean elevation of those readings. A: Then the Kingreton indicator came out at 273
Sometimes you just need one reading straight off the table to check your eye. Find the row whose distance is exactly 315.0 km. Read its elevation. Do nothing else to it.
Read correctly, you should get 161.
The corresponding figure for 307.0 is 169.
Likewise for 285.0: 295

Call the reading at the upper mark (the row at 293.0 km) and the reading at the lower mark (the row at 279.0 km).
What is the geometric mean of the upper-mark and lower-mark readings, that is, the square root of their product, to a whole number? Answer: 258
